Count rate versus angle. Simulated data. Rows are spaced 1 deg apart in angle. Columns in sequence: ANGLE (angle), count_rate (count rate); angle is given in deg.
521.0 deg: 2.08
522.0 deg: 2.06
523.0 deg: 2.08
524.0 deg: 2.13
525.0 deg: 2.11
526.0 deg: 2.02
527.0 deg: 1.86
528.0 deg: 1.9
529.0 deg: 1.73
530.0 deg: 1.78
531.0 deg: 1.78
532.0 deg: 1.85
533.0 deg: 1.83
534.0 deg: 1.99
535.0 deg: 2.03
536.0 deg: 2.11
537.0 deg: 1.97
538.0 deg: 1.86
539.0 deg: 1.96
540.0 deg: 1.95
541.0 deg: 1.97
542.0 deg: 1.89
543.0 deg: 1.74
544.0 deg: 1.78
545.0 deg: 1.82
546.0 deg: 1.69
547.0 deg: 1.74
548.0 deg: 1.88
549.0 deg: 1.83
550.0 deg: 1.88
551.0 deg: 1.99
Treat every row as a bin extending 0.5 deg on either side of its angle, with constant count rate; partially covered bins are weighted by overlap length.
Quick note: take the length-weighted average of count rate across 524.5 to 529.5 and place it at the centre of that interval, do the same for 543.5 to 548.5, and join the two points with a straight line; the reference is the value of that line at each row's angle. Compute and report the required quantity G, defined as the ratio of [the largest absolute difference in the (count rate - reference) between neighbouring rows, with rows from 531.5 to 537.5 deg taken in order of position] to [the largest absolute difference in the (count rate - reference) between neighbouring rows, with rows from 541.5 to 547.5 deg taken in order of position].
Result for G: 1.18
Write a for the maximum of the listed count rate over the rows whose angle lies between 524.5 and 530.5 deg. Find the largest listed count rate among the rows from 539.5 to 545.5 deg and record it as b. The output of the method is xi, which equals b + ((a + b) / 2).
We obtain 4.01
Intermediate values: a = 2.11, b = 1.97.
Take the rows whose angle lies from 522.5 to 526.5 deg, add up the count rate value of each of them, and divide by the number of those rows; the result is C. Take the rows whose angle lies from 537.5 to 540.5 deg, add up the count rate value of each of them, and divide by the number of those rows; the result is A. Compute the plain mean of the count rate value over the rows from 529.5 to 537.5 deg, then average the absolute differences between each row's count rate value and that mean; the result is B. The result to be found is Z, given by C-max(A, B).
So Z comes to 0.2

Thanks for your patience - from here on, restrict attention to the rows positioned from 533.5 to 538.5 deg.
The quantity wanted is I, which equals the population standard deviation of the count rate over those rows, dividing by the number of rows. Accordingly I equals 0.082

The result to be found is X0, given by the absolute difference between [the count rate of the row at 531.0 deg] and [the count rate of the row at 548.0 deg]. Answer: 0.10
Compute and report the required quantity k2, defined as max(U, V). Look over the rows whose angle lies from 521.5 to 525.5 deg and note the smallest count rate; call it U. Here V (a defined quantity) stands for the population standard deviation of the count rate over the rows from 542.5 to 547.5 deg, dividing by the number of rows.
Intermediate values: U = 2.06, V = 0.044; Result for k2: 2.06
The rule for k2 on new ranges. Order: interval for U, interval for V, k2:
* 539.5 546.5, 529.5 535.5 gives 1.69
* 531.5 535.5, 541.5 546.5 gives 1.83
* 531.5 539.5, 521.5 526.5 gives 1.83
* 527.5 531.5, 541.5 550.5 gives 1.73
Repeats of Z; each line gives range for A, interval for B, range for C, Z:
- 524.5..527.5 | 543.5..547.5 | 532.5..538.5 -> 0.0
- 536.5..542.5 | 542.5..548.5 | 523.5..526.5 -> 0.2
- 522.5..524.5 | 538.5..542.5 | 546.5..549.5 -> -0.3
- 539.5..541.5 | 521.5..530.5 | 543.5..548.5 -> -0.2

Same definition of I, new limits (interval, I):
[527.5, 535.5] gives 0.099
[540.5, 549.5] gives 0.083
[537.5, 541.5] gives 0.044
